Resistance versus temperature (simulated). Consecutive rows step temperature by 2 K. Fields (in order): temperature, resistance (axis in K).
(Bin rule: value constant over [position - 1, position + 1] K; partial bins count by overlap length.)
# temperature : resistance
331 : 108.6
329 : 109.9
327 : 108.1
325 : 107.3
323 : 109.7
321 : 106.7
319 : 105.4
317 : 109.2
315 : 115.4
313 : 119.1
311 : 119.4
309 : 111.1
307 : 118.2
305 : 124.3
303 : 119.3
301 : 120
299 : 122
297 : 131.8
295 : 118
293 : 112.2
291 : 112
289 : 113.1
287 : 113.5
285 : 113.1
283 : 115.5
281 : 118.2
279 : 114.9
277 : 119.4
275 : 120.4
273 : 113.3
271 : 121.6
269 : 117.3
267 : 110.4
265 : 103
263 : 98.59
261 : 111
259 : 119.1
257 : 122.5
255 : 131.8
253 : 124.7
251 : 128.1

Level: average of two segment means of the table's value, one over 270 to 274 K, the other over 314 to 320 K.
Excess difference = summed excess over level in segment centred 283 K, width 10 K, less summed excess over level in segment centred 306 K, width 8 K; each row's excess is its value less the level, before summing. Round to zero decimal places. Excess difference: -11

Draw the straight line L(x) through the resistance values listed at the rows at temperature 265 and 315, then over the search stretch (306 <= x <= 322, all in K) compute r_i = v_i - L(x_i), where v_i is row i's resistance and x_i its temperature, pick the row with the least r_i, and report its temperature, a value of 319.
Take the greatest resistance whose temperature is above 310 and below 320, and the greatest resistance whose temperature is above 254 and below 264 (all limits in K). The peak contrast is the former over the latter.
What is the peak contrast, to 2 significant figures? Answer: 0.91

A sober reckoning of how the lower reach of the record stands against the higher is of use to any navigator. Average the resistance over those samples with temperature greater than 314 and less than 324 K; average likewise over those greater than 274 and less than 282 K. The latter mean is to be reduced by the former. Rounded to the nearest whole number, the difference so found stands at 9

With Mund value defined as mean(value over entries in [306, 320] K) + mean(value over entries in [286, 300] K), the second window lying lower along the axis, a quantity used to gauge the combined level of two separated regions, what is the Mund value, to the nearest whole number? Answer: 231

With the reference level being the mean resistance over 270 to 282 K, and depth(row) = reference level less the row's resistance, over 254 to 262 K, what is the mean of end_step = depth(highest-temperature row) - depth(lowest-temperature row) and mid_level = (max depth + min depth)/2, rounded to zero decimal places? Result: 9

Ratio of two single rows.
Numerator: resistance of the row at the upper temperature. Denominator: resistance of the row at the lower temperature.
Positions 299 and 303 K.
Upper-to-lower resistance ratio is 0.98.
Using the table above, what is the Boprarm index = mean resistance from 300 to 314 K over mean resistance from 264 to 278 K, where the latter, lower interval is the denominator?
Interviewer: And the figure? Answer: 1.03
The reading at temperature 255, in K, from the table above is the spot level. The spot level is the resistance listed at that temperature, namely 131.8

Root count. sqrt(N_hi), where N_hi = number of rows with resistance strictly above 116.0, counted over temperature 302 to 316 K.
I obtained 2.24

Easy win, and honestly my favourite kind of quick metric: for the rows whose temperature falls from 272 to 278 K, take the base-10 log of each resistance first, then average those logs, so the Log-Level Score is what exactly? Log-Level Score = 2.071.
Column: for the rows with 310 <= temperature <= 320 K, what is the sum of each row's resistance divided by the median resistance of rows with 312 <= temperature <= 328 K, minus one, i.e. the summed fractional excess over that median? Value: 0.23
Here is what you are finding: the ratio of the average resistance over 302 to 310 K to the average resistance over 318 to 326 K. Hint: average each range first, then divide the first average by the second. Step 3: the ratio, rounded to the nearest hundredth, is 1.10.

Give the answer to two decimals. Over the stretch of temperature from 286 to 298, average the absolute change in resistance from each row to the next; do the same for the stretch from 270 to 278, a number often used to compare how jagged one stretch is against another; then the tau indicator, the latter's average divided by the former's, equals 1.28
